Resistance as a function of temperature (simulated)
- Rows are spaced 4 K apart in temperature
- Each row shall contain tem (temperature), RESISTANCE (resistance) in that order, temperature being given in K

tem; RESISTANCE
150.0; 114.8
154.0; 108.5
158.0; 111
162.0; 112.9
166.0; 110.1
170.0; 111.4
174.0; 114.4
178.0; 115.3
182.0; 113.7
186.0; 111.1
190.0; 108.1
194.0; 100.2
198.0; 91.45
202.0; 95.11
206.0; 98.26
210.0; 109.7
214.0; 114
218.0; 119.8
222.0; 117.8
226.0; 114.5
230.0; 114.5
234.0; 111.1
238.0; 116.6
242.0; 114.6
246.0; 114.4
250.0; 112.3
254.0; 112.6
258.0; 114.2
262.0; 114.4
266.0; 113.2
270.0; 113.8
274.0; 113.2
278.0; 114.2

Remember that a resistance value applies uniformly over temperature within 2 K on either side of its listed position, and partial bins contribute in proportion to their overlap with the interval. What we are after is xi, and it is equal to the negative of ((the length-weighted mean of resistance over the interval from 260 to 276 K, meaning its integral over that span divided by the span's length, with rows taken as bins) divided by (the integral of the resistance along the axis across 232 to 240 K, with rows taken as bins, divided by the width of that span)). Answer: -1.00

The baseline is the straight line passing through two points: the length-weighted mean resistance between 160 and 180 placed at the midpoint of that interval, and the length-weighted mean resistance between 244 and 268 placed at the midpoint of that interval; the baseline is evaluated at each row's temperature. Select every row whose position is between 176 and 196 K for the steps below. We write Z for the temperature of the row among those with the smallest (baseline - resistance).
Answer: 178.0 K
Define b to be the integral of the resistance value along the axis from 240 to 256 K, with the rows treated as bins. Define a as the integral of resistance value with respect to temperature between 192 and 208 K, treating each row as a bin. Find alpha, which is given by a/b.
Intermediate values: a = 1540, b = 1816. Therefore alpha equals 0.85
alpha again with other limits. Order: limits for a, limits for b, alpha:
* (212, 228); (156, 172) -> 1.05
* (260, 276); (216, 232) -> 0.97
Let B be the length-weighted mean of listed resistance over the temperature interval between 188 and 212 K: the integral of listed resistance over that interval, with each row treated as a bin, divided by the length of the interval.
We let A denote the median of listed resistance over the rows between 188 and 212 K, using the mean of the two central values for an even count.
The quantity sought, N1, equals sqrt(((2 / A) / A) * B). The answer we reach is 0.143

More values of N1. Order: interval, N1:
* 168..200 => 0.132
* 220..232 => 0.133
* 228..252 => 0.132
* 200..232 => 0.130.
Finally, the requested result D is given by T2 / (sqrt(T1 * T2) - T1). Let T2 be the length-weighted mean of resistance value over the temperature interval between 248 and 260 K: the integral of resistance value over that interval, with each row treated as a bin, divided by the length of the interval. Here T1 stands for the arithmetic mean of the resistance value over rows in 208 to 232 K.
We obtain -112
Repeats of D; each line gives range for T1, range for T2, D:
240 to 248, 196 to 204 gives -8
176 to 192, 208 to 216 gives -1118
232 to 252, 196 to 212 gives -13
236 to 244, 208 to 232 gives -418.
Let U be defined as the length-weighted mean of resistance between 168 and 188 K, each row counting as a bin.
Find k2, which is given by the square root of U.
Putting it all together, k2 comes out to 10.6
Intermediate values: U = 113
